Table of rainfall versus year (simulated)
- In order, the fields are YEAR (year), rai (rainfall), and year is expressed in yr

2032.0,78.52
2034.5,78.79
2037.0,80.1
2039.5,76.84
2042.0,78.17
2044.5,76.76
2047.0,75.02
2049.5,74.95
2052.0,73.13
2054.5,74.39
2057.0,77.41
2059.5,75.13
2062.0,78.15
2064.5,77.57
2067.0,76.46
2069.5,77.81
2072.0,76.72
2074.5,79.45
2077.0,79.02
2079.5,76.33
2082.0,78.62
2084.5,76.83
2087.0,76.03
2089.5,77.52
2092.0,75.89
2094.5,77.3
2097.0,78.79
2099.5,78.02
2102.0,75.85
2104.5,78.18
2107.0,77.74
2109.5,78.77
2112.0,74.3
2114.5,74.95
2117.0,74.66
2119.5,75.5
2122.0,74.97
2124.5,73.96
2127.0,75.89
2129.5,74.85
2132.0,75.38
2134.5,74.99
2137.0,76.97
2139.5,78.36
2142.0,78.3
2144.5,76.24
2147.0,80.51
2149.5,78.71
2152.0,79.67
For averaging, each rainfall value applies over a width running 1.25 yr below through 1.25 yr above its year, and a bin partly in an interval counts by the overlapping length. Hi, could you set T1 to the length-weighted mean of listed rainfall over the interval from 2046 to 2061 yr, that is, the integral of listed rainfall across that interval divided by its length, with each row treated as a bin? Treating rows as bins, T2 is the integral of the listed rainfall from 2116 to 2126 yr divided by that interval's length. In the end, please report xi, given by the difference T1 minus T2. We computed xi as 0.3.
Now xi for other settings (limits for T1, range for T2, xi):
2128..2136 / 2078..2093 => -1.8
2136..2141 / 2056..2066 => 0.7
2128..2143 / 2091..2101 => -1.1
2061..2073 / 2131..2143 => 0.5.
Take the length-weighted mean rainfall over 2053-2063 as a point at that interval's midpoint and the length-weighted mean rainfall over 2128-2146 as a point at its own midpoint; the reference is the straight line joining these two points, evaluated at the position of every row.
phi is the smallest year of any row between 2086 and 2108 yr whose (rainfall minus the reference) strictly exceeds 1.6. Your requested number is 2097.0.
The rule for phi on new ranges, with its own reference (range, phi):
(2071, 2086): 2074.5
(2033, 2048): 2034.5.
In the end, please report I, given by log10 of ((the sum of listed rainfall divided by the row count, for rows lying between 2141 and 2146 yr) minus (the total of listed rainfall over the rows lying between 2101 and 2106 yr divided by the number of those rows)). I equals -0.6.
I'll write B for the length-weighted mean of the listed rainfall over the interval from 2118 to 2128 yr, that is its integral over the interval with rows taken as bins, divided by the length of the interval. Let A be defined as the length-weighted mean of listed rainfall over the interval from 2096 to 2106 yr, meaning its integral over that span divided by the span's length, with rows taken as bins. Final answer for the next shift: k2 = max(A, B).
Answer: 77.7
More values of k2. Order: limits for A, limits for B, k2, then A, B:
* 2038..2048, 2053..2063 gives 76.8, 76.82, 76.1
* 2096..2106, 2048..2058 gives 77.7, 77.68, 74.9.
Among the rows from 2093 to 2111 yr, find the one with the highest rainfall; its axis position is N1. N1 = 2097.0 yr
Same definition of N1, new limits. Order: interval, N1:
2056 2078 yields 2074.5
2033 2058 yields 2037.0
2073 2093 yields 2074.5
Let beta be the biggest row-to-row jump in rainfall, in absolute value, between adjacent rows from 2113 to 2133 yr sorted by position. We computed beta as 1.9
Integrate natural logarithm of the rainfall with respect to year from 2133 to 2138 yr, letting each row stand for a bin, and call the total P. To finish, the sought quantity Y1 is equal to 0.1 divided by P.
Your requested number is 0.0046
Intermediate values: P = 22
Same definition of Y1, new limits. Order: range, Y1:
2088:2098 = 0.0023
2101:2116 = 0.0015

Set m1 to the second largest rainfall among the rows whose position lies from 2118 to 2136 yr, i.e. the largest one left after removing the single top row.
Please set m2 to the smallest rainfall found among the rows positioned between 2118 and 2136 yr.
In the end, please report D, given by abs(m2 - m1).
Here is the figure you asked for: 1.5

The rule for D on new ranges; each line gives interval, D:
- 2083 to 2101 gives 2.1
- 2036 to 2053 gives 5.0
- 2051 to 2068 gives 4.4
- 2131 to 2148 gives 3.4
